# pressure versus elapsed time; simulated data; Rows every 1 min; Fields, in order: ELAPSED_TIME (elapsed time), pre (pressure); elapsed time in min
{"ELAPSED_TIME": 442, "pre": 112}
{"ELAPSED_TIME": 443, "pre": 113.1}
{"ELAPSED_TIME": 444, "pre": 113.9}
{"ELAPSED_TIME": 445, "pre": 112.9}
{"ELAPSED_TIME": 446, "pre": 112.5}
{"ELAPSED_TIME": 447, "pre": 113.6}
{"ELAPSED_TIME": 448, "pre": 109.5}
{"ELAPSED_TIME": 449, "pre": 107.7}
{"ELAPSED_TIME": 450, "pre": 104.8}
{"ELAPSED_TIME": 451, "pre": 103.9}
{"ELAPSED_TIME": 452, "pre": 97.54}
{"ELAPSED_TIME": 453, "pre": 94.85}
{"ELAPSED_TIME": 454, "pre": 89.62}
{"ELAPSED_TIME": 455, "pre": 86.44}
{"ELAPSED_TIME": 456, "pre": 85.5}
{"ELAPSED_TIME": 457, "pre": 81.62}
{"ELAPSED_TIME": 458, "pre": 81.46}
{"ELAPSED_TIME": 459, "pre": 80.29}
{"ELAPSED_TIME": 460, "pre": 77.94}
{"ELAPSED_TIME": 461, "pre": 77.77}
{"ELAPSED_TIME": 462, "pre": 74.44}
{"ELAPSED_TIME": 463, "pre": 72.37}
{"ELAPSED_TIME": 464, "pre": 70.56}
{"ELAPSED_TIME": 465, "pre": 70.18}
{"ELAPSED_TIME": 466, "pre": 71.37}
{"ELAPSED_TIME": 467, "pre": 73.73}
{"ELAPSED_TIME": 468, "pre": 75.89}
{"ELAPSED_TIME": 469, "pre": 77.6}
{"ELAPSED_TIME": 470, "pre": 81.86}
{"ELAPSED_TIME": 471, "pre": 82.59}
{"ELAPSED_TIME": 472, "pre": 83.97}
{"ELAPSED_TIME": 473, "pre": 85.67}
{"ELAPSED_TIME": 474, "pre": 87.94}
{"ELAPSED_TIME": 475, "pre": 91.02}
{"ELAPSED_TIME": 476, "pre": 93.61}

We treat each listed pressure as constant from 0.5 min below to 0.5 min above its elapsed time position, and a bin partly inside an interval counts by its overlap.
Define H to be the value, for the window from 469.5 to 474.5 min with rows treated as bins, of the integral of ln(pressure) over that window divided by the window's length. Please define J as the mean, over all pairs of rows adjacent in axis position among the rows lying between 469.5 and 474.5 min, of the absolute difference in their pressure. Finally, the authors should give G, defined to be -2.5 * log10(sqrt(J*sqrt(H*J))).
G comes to -0.7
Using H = 4.44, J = 1.5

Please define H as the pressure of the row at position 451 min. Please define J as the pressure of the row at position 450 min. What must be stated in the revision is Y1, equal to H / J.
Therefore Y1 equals 0.99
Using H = 103.9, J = 104.8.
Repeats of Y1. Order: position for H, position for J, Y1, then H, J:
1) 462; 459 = 0.93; 74.44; 80.29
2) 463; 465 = 1.03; 72.37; 70.18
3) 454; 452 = 0.92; 89.62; 97.54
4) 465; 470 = 0.86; 70.18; 81.86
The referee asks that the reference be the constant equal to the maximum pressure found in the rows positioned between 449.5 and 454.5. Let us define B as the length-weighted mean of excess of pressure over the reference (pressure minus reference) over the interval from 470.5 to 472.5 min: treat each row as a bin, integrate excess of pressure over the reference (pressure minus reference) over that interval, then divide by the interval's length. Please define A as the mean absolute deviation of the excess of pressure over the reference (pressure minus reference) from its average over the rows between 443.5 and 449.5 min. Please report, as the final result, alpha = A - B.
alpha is 24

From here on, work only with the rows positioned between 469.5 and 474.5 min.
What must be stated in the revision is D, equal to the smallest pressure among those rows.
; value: 81.86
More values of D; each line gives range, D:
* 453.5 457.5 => 81.62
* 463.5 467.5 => 70.18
